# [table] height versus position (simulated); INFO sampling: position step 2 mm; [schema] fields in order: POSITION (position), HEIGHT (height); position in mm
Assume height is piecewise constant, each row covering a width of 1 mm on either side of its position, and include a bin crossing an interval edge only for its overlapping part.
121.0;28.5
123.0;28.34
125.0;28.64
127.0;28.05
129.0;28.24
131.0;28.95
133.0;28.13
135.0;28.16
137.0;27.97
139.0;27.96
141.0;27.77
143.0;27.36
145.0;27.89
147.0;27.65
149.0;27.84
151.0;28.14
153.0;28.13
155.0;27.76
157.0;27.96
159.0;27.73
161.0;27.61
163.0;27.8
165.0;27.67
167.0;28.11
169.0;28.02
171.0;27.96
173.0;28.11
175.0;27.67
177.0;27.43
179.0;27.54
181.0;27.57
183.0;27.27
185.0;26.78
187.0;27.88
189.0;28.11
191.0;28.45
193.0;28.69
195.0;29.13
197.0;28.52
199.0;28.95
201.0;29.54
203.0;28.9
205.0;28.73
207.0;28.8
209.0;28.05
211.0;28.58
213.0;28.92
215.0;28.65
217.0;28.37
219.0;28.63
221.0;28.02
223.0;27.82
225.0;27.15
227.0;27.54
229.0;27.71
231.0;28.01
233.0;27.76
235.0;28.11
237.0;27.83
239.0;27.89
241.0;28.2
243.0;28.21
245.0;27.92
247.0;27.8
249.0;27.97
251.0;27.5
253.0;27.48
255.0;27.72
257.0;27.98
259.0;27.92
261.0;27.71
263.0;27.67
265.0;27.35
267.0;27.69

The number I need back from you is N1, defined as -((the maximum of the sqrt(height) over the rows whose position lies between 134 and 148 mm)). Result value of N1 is -5.307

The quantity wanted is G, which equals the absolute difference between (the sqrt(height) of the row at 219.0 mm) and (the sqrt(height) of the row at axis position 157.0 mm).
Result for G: 0.06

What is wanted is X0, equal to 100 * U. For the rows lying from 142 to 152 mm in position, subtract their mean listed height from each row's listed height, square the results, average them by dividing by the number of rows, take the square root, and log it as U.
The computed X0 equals 26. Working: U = 0.26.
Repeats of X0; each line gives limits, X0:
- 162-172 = 16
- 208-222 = 31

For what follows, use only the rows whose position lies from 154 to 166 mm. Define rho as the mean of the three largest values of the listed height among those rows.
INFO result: 27.8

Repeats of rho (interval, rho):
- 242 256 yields 28.0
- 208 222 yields 28.7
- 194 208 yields 29.2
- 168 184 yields 28.0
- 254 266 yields 27.9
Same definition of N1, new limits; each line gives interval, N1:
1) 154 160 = -5.288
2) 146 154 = -5.305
